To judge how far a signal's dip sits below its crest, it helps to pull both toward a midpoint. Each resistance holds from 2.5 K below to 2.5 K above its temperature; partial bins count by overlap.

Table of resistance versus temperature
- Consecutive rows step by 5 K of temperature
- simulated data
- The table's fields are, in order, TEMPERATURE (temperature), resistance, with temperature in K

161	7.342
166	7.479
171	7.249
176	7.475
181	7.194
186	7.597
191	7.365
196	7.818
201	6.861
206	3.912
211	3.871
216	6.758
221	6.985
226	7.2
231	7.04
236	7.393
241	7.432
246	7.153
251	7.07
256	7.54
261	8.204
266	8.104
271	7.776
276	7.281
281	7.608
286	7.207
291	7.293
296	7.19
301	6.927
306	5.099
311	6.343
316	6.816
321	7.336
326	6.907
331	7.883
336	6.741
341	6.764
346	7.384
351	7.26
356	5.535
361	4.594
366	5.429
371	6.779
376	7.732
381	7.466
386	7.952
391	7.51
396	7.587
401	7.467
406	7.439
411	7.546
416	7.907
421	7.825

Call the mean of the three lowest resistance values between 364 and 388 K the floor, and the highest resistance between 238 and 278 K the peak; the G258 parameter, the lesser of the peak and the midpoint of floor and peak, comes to 7.38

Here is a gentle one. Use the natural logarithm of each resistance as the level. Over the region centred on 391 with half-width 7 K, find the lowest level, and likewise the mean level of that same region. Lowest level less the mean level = -0.022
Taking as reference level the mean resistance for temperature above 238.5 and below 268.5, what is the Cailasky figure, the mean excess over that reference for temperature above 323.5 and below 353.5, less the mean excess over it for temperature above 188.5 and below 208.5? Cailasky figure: 0.7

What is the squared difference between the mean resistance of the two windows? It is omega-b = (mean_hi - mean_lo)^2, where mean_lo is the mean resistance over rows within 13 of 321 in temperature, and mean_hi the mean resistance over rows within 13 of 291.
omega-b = 0.04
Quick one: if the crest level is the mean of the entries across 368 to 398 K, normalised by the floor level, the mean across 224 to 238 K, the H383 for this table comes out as 1.04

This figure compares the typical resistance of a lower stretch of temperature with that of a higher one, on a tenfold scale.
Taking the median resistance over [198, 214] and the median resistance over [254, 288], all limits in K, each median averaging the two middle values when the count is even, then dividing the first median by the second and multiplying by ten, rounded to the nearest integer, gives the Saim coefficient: 5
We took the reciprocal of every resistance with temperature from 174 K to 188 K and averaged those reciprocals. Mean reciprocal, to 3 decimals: 0.135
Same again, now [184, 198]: 0.132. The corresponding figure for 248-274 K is 0.130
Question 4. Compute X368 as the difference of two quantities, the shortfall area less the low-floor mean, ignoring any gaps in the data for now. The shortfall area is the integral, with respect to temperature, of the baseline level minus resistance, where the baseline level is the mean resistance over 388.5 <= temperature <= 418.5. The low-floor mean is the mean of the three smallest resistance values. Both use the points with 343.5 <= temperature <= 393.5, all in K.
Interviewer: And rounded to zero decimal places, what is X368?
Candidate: 35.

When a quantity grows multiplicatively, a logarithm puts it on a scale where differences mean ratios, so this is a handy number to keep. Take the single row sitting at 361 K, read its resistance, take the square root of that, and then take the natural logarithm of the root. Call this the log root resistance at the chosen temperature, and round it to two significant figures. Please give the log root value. 0.76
